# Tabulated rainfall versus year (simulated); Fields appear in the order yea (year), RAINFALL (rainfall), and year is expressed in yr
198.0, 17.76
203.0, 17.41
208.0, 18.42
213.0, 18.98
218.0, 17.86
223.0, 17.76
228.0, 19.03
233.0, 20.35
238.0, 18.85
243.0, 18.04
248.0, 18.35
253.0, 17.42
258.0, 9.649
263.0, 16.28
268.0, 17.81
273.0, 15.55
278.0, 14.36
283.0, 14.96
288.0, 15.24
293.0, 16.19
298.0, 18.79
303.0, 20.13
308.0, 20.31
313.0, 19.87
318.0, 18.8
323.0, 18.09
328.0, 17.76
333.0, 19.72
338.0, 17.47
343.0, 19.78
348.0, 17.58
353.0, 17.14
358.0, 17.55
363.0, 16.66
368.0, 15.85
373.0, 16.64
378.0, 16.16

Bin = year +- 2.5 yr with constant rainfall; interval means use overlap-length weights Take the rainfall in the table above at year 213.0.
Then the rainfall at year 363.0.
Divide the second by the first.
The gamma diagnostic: 0.88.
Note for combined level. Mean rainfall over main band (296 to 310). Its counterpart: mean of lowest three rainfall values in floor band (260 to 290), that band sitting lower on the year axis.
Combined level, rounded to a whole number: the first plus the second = 35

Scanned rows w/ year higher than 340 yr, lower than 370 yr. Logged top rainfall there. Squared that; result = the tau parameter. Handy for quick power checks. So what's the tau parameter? 391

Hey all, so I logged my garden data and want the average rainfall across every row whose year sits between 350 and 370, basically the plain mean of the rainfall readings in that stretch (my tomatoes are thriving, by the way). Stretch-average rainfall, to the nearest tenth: 16.8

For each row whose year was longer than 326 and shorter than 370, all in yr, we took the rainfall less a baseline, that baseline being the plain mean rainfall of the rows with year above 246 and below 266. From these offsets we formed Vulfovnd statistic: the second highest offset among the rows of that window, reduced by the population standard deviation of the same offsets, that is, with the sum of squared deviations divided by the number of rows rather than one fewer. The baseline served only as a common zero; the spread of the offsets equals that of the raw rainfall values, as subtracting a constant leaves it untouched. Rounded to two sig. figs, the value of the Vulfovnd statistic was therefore 3.1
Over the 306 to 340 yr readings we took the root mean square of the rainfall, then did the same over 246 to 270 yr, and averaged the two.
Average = 17.6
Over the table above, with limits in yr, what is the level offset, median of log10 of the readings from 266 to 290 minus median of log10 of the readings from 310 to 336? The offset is -0.091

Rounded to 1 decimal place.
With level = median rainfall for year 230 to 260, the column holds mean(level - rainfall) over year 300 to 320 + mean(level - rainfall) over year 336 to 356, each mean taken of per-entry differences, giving -1.4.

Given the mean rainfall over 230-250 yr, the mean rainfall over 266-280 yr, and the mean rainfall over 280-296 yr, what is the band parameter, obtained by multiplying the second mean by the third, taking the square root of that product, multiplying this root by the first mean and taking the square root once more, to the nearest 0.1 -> 17.2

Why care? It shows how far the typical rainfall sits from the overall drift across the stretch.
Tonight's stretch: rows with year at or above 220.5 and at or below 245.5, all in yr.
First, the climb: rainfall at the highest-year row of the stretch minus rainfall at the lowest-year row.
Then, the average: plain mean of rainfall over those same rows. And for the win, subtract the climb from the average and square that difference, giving 343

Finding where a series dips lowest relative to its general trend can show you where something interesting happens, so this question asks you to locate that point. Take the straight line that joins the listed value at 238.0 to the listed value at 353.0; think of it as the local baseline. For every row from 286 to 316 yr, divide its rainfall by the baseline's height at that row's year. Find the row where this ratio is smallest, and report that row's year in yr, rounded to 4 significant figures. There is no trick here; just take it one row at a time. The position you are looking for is 288.0 yr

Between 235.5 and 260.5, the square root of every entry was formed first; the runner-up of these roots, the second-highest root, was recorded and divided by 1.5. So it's 2.86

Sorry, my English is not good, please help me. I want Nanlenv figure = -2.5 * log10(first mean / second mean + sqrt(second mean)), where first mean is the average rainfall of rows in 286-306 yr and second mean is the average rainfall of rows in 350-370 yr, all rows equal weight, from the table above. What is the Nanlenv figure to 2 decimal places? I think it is -1.78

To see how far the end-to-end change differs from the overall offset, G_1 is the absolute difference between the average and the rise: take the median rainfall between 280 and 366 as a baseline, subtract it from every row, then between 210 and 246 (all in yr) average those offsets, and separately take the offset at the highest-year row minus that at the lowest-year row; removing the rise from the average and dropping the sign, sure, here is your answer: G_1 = 1.9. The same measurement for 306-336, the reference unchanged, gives 1.9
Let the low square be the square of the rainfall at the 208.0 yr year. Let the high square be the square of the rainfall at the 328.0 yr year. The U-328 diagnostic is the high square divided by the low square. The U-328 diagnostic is 0.93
